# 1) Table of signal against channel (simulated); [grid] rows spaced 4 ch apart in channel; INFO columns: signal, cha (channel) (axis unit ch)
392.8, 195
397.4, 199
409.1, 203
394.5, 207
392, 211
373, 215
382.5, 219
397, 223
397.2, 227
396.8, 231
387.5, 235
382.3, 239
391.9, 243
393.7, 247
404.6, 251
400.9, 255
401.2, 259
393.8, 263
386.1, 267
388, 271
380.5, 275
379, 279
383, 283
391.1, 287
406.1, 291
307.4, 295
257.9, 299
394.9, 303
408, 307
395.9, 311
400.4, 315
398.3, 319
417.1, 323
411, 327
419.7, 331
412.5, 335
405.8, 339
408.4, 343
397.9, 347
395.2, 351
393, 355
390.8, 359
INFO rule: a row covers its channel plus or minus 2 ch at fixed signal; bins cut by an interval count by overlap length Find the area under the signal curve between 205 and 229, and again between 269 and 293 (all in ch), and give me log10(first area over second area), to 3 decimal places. 0.002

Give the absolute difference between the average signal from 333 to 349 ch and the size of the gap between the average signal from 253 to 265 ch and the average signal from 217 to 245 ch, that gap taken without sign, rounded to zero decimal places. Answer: 398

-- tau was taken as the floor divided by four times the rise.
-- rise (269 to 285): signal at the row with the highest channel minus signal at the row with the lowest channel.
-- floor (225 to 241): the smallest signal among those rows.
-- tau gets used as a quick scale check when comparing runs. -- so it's -19.1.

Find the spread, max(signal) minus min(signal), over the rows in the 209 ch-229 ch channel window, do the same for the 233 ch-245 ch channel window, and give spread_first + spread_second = 34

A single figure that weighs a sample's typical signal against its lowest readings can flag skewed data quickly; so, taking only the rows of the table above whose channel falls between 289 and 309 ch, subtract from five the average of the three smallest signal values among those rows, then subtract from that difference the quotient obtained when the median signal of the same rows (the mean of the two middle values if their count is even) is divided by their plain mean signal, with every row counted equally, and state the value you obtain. -316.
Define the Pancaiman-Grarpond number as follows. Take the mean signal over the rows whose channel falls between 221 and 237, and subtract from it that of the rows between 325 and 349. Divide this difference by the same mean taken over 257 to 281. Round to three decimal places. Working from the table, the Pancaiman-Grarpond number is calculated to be -0.038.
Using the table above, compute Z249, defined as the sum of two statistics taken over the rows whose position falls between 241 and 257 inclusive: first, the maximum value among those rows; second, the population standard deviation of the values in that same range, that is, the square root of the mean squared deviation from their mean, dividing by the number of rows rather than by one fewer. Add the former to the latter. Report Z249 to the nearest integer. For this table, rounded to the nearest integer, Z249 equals 410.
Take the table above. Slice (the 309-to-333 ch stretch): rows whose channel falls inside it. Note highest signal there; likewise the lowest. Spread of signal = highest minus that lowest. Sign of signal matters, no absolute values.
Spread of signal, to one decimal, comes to 23.8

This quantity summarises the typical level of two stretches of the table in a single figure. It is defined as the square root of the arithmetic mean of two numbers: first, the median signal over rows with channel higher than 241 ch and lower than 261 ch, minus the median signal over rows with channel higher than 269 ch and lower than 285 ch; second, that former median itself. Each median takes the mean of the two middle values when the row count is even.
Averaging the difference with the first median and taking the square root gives 14.5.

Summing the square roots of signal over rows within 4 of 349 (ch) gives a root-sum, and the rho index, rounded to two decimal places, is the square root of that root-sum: 6.31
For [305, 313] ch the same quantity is 6.33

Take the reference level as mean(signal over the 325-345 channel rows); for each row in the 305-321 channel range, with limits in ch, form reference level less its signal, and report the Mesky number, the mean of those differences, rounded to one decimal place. 10.8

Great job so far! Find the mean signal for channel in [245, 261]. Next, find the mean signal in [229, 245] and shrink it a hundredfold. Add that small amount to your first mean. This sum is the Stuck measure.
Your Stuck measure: 404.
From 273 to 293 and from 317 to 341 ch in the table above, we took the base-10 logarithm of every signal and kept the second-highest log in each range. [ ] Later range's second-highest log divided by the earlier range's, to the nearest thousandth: 1.011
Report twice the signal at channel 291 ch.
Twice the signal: 812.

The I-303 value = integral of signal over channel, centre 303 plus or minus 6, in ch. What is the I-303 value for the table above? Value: 4243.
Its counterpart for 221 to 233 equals 4764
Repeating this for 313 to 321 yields 3195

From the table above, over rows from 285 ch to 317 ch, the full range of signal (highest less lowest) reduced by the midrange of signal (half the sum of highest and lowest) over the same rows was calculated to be -183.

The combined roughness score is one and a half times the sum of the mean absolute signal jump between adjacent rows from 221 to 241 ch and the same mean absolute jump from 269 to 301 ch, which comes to 45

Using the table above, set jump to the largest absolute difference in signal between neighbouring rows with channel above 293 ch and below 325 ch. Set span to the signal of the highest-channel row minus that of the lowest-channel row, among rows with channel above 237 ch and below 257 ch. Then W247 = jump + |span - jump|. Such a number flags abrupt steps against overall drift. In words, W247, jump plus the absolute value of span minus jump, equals 255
